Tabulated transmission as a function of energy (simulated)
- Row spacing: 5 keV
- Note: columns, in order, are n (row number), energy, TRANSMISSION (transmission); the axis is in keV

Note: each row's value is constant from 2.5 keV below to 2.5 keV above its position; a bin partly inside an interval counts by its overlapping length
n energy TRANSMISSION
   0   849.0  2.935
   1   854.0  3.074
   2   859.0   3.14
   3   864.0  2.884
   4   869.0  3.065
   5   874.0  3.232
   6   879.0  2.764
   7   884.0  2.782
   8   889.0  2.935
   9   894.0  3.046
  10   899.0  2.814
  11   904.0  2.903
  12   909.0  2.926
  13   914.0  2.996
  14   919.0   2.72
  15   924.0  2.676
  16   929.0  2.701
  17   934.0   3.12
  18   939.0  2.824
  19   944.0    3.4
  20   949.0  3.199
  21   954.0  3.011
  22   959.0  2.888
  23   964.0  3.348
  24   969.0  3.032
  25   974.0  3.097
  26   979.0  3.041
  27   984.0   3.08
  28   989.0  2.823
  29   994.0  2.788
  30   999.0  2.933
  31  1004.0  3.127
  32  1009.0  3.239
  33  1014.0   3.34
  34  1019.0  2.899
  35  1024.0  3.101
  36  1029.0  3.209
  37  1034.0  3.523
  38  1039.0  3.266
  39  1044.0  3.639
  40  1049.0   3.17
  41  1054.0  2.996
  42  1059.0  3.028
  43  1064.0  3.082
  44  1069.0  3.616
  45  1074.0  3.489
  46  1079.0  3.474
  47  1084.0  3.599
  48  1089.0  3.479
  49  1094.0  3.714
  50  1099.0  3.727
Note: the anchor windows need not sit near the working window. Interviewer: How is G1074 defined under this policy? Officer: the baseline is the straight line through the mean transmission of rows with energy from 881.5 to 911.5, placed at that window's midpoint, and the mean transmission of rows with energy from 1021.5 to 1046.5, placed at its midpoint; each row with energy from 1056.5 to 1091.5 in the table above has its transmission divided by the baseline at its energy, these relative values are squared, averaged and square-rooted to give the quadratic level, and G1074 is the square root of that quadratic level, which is 0.989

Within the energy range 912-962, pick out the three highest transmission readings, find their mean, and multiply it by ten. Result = 32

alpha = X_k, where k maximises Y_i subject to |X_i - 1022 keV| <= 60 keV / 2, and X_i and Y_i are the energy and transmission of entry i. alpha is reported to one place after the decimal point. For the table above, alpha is 1044.0 keV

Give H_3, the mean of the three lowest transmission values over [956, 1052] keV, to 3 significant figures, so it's 2.83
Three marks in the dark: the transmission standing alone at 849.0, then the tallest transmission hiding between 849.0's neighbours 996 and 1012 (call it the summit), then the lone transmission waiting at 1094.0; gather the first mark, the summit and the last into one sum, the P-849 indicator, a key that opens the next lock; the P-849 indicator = 9.9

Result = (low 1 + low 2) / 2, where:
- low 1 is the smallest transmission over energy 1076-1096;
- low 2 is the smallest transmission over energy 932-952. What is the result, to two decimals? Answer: 3.15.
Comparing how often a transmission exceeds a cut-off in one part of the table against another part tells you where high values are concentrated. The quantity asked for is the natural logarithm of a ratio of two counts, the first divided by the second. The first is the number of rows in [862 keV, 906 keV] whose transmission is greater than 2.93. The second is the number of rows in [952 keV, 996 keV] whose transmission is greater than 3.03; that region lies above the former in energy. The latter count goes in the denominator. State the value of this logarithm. -0.2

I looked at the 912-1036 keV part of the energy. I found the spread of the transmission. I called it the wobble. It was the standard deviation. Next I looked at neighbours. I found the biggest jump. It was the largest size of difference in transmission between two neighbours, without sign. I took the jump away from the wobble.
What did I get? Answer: -0.35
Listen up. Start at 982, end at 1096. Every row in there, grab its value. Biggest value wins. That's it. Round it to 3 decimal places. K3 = 3.714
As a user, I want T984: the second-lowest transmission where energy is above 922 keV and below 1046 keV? 2.701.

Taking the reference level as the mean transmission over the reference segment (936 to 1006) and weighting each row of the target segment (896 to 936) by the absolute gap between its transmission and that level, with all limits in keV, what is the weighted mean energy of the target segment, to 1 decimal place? 918.0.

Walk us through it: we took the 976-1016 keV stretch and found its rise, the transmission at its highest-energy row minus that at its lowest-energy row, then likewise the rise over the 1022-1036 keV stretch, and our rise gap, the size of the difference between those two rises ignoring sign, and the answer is 0.123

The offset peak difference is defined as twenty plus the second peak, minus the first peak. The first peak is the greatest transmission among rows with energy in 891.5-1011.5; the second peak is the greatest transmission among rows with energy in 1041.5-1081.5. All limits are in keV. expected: 20.2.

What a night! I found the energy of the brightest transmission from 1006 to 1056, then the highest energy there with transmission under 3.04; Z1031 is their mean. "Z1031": 1049.0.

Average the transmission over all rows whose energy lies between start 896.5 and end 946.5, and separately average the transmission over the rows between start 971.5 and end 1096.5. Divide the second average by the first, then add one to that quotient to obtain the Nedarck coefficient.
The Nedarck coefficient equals 2.11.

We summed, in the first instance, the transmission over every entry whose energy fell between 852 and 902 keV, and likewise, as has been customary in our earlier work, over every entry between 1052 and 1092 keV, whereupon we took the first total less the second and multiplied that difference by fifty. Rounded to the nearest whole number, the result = 149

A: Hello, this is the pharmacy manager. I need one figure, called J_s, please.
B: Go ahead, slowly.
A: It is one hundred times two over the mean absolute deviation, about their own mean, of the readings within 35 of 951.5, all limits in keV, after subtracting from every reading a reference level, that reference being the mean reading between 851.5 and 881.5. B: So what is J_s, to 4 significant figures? 1129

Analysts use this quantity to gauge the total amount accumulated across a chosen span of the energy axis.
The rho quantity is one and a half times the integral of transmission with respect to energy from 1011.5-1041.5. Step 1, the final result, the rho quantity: 145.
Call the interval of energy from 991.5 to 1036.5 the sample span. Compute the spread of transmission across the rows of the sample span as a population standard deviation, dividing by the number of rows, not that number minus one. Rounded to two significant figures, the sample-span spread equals 0.22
